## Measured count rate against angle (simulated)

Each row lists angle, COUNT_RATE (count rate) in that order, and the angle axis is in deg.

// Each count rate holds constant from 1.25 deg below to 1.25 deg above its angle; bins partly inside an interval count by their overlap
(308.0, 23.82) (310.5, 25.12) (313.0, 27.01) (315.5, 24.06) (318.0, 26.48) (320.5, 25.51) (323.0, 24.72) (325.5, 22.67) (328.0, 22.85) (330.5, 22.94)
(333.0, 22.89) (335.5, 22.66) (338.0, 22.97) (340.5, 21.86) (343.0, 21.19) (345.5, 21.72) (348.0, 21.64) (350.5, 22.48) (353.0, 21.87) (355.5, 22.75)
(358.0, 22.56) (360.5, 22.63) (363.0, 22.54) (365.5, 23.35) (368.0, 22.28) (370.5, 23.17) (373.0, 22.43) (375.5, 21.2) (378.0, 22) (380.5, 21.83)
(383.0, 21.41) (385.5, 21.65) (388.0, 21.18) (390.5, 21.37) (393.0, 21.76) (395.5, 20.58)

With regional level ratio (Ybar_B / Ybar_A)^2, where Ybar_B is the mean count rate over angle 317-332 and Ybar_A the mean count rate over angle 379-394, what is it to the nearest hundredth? 1.26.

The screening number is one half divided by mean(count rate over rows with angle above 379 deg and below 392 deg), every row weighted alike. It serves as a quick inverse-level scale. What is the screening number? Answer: 0.0233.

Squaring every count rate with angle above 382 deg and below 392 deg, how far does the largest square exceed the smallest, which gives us 20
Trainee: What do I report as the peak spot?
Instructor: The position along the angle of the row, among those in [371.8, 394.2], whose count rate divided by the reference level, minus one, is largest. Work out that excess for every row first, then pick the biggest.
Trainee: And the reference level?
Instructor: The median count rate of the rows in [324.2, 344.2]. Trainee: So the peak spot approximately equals 373.0 deg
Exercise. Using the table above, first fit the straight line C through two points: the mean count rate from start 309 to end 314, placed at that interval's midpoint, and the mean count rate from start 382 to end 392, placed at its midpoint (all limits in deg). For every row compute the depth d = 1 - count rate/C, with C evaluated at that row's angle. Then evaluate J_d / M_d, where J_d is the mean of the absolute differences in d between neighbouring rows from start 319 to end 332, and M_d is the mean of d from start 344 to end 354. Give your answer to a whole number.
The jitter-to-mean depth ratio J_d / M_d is 0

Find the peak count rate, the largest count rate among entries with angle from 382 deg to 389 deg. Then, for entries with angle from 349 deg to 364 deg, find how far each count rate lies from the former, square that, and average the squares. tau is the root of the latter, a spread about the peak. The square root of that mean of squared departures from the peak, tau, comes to 0.87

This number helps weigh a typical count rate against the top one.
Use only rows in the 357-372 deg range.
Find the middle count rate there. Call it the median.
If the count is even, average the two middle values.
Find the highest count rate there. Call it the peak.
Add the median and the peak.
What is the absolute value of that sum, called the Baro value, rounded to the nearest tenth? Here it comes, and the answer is 45.9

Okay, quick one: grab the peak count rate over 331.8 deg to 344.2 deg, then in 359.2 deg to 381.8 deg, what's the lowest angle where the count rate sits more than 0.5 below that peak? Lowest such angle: 368.0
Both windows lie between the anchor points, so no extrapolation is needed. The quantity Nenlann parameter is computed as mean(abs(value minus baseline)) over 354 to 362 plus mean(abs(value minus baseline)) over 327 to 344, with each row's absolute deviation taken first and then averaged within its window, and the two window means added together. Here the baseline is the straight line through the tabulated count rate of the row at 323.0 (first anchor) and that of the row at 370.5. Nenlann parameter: 2.8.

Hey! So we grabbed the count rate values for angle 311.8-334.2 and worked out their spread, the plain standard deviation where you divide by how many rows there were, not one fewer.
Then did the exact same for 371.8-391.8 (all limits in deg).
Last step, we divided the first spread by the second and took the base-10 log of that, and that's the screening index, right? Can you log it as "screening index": 0.59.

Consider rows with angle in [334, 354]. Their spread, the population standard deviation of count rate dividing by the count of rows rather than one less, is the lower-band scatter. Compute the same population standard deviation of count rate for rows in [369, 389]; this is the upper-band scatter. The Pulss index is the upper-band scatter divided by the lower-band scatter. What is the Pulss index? 1.1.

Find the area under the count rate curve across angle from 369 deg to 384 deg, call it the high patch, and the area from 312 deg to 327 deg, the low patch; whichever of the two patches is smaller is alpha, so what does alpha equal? 330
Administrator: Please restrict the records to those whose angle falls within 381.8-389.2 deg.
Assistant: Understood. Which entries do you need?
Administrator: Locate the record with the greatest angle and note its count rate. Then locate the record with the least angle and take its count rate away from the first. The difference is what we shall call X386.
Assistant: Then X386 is -0.23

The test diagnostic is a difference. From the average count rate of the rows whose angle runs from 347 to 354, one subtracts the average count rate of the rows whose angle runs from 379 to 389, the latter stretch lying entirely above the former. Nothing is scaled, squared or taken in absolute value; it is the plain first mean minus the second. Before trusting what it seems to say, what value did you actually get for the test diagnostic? 0.5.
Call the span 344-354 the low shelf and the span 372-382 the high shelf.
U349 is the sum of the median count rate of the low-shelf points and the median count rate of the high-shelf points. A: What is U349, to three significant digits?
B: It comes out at 43.7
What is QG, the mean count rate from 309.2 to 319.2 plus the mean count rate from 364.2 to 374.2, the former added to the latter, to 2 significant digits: 48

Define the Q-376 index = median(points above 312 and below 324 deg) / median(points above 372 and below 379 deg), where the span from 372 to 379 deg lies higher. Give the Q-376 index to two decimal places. 1.16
